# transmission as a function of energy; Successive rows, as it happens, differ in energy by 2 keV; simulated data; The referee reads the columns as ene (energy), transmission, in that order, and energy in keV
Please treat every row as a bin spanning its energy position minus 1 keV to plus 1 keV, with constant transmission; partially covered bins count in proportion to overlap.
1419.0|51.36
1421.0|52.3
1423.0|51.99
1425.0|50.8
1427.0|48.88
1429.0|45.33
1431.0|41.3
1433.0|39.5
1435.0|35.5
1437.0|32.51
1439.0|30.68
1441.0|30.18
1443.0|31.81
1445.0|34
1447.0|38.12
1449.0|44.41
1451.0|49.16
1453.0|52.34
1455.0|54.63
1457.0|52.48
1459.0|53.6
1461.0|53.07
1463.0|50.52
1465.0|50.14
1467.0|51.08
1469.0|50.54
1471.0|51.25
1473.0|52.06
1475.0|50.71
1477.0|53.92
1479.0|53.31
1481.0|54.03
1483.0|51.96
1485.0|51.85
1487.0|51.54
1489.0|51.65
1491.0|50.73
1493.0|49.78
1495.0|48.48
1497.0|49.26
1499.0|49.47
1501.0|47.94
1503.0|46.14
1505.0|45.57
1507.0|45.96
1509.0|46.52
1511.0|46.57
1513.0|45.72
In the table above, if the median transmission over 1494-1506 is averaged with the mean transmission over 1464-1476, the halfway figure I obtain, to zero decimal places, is 50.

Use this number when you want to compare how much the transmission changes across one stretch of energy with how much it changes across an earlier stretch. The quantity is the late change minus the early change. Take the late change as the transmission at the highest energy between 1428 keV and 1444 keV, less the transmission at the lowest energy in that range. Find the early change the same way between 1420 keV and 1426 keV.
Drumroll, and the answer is -12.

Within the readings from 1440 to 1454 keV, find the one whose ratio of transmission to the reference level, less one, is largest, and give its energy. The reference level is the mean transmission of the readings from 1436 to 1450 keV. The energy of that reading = 1453.0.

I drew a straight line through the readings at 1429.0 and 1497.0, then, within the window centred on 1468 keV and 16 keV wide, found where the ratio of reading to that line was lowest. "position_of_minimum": 1475.0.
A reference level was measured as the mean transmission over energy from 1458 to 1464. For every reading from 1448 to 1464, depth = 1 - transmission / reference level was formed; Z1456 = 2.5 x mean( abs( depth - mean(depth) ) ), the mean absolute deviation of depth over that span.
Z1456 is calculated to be 0.12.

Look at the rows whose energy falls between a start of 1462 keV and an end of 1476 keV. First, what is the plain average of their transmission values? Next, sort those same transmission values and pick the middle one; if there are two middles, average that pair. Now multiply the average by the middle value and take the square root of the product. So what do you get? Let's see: 51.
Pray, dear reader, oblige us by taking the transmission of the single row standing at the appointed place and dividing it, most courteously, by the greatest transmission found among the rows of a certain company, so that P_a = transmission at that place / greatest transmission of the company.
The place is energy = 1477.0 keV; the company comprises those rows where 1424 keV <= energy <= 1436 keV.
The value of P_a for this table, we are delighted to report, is 1.06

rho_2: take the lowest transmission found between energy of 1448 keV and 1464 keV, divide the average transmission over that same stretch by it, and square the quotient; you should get 1.33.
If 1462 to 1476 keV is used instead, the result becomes 1.03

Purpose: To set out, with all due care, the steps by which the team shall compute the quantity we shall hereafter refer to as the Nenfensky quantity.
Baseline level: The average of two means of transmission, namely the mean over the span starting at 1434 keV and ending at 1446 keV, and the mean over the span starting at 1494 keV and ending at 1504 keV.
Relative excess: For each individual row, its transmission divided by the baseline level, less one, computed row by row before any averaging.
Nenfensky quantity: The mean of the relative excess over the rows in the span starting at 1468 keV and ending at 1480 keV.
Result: 0.29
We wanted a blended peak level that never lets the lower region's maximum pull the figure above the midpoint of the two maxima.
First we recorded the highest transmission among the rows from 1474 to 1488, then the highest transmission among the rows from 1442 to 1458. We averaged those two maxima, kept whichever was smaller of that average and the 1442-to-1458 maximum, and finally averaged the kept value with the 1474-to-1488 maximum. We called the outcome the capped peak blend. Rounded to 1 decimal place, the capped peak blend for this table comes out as 54.2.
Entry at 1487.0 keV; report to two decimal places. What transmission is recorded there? 51.54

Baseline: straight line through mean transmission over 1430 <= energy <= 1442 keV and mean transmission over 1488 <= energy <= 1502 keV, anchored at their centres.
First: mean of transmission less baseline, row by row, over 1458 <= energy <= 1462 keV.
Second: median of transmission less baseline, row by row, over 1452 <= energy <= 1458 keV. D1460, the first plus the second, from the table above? 25.6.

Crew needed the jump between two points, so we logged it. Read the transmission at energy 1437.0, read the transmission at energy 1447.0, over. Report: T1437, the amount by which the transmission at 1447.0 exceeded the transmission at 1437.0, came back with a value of 5.6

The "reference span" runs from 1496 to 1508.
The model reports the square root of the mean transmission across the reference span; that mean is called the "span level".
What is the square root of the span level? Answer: 6.88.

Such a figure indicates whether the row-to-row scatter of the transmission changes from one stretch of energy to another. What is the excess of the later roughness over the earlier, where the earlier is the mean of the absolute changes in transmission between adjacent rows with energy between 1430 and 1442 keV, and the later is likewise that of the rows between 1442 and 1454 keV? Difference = 1.9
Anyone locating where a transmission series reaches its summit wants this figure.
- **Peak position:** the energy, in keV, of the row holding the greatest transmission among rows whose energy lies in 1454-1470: 1455.0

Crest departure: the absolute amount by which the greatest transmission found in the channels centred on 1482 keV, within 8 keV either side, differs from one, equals 53.0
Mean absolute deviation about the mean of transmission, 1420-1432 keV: 3.41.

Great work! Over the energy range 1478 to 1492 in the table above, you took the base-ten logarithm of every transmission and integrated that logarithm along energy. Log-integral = 24.04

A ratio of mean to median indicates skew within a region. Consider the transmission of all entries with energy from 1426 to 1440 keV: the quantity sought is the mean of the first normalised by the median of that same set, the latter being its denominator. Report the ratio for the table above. 0.99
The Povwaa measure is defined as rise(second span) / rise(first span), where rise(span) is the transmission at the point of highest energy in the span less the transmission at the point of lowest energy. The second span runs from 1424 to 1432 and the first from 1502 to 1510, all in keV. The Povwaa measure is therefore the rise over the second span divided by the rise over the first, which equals -25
